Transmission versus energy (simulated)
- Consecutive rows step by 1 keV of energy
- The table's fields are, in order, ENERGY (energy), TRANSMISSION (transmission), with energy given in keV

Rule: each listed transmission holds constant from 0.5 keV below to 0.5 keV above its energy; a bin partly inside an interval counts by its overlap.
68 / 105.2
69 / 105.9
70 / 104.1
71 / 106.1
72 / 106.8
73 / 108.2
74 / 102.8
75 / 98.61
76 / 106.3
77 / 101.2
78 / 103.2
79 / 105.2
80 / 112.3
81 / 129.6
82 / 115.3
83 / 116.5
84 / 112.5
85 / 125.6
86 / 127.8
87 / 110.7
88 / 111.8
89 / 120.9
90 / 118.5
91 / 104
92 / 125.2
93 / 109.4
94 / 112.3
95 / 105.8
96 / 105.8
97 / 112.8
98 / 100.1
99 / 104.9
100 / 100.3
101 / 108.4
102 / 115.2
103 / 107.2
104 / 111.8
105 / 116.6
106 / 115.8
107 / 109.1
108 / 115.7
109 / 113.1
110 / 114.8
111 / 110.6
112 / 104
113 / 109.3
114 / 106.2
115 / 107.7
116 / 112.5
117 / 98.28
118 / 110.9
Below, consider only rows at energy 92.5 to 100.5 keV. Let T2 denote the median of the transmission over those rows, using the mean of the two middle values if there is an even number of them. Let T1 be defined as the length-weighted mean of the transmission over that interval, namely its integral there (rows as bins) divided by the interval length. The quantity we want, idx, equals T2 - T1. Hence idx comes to -0.6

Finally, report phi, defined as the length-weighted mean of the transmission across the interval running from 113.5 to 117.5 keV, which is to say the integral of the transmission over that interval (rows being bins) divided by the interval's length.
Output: 106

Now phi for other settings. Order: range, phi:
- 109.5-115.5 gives 109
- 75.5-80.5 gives 106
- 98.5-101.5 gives 105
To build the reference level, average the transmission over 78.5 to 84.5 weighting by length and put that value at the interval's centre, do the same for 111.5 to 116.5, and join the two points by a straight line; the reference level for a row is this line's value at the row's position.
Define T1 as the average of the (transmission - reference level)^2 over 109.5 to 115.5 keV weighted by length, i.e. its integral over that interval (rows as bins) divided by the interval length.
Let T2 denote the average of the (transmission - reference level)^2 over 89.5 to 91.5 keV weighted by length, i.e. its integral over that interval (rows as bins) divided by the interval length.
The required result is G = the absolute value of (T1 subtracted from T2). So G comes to 44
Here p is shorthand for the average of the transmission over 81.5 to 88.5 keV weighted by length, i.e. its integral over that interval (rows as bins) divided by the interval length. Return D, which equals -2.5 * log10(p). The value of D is -5.17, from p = 117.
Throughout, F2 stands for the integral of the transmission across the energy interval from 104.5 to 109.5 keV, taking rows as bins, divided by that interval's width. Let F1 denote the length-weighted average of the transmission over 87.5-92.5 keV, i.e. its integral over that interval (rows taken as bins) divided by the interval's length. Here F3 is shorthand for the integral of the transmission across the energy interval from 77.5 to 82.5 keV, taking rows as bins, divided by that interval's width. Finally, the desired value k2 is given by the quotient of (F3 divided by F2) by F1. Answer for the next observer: 0.0085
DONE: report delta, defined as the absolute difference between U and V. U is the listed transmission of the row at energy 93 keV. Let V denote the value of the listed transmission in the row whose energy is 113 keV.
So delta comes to 0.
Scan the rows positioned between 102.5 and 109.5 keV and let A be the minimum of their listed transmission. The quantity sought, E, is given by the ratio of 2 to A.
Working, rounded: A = 107.2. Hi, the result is 0.0187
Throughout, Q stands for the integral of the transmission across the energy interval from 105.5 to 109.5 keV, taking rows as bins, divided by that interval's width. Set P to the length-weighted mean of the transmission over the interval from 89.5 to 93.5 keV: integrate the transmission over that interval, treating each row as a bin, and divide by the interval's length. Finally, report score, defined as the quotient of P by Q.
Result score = 1.01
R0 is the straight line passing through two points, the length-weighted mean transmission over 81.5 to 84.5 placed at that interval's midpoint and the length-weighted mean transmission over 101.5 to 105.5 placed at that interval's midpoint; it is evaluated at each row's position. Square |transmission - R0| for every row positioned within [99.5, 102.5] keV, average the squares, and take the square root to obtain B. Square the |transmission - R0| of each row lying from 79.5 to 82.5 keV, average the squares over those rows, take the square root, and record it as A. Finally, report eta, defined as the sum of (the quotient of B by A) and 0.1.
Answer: 1.0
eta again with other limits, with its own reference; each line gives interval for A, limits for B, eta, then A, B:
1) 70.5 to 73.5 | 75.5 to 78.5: 1.4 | 9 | 12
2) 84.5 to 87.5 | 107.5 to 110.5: 0.4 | 10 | 3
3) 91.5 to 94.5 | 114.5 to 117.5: 1.2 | 7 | 8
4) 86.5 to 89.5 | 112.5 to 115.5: 1.0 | 5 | 4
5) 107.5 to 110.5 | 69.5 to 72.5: 4.1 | 3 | 10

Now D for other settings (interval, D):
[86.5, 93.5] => -5.15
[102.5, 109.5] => -5.13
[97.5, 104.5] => -5.07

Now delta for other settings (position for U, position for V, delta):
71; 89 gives 15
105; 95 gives 11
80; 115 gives 5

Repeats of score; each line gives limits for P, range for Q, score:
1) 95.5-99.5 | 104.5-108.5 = 0.93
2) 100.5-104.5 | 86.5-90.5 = 0.96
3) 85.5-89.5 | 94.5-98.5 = 1.11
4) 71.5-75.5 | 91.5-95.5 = 0.92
